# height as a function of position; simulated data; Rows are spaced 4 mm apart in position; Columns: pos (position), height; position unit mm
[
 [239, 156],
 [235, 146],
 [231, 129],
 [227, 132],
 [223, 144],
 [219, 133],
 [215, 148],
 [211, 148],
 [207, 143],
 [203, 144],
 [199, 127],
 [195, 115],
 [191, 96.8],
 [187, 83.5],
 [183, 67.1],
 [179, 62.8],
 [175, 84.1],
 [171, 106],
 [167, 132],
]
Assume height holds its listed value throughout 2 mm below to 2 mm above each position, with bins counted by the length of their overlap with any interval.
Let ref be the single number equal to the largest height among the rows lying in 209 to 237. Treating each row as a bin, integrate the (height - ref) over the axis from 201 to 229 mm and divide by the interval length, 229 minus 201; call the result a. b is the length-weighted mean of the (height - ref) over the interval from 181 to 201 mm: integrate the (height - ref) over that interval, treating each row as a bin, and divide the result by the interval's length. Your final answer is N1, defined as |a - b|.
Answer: 44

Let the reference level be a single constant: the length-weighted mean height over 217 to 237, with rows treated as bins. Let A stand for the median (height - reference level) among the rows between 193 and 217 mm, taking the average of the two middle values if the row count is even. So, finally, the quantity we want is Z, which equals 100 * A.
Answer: 670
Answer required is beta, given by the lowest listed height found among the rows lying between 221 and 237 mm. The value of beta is 129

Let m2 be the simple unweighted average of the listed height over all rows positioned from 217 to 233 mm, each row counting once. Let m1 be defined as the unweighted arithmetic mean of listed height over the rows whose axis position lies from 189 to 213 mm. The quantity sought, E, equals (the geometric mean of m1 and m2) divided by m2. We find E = 0.98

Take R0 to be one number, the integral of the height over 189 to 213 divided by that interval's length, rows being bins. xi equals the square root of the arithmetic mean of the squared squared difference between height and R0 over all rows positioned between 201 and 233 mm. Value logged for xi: 225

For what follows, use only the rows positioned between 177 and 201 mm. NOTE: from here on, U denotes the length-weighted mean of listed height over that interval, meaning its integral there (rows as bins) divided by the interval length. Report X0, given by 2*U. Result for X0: 184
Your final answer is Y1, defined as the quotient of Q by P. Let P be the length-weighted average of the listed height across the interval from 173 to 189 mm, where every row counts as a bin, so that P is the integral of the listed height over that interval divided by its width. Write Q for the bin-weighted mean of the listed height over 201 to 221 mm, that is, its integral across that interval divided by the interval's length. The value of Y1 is 1.9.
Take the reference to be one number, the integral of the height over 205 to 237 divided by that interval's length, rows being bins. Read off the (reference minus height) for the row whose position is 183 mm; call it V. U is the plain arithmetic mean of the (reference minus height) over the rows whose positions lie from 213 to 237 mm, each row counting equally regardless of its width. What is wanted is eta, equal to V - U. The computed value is 72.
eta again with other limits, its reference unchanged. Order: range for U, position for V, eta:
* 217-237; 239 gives -19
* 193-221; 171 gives 31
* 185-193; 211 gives -58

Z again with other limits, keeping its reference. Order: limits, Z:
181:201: -4000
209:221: 1120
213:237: 170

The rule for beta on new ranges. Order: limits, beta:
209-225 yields 133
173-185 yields 62.8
